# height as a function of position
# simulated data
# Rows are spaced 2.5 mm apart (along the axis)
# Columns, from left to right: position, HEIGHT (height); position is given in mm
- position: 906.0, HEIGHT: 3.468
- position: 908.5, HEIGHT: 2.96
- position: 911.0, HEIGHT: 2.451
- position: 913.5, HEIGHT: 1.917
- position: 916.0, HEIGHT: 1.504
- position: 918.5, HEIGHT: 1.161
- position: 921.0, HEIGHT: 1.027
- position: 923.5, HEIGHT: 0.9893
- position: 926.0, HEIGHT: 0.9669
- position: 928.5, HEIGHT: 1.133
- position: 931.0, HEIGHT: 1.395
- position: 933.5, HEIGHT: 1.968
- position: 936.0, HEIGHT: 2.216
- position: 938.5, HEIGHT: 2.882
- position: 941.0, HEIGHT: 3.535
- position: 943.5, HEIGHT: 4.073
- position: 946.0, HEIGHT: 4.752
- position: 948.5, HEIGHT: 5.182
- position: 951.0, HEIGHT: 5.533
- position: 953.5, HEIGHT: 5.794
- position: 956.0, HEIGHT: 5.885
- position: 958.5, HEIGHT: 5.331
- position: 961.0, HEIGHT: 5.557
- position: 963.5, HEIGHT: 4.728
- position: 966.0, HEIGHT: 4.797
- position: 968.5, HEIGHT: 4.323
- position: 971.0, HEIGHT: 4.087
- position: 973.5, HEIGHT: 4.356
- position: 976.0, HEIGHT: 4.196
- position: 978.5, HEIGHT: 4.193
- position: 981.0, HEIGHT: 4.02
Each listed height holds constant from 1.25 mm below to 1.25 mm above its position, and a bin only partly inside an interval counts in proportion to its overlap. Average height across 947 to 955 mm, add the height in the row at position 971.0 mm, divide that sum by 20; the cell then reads 0.479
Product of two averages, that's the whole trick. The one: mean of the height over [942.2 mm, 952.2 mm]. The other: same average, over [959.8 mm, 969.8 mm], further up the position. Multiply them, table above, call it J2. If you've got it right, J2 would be 24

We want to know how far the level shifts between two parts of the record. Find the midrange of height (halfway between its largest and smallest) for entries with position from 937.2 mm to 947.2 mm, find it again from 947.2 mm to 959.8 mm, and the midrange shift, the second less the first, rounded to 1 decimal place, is 1.7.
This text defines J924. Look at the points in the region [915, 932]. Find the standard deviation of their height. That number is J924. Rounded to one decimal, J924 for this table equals 0.2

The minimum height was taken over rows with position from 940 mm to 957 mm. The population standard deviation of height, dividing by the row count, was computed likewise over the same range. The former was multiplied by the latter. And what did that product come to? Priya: 2.9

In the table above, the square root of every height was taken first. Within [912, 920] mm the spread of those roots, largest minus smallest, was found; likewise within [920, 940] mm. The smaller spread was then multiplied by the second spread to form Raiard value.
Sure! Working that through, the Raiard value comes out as 0.22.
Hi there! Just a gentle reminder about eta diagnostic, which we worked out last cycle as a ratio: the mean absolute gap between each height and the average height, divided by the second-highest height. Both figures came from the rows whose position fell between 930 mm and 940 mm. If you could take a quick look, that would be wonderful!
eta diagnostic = 0.20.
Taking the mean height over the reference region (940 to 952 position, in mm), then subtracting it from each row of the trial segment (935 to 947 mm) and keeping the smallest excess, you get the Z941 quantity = -2.4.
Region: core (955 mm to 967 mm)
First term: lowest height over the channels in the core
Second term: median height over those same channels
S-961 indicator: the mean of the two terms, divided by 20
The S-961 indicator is 0.25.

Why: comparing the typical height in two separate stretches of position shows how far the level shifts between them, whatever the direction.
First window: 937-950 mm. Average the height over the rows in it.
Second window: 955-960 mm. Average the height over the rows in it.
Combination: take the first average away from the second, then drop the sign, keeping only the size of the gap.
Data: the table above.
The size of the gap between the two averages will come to 1.5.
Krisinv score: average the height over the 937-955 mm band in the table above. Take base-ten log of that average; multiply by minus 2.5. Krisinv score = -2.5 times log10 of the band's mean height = -1.6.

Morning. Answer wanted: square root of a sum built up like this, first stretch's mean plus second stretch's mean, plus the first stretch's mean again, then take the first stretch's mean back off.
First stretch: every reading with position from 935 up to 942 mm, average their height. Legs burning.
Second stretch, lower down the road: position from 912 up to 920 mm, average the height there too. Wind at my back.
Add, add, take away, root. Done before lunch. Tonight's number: 2.1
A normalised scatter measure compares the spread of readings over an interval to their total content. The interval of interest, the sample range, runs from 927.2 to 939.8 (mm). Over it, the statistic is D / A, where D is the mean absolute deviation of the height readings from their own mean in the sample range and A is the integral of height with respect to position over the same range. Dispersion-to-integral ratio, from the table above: 0.022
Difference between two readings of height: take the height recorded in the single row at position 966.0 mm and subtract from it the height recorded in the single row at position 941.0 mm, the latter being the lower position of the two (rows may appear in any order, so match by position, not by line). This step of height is 1.3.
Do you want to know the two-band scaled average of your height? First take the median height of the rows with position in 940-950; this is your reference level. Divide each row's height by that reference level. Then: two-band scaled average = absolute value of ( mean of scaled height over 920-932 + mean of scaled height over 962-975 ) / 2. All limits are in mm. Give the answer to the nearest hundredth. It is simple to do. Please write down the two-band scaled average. 0.63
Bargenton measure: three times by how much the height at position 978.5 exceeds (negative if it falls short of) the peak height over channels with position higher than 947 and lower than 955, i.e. -5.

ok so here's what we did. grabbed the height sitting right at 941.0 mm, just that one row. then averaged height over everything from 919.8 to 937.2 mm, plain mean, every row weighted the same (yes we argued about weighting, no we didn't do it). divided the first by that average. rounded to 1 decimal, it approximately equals 2.6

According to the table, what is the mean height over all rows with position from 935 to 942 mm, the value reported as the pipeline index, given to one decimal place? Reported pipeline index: 2.9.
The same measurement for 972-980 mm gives 4.2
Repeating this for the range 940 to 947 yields 4.1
